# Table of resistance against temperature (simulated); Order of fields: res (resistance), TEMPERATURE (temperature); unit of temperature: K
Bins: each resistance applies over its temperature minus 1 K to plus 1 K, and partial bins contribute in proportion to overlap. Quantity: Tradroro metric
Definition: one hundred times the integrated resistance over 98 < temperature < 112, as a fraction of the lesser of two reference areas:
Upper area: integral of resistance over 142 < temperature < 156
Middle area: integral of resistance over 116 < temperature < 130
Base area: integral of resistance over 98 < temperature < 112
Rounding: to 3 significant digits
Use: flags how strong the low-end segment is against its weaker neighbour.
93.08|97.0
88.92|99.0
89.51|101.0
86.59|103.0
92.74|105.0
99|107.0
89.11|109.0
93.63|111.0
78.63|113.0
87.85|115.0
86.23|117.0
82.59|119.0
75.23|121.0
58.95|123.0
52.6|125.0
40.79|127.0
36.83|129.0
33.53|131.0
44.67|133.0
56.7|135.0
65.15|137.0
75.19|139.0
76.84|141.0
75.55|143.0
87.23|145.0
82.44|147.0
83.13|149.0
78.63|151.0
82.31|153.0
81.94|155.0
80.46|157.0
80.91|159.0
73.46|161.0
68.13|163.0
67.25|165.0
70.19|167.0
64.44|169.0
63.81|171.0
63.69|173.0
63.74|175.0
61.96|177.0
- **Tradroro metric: 148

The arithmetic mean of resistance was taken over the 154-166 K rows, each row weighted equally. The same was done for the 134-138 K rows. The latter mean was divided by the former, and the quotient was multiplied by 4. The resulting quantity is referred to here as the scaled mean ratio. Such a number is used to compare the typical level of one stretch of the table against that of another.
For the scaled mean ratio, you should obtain 3.2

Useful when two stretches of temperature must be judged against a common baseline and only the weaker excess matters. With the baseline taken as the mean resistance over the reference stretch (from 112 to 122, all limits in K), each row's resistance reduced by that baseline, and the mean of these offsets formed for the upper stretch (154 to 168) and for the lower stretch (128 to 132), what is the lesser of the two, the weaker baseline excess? -47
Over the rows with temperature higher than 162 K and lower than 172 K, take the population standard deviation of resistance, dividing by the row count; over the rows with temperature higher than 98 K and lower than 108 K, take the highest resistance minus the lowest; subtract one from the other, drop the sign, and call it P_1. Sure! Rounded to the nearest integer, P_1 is 10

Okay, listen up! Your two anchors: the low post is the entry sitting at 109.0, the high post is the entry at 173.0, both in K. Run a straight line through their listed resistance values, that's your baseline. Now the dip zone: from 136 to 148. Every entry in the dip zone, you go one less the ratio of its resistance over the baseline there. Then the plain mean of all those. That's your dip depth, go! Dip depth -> -0.02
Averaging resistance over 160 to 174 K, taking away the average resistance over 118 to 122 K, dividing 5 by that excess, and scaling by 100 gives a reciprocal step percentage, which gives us -43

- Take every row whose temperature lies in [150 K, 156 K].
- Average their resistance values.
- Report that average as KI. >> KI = 81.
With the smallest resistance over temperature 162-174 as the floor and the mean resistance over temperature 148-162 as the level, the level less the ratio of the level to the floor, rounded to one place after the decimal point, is 78.9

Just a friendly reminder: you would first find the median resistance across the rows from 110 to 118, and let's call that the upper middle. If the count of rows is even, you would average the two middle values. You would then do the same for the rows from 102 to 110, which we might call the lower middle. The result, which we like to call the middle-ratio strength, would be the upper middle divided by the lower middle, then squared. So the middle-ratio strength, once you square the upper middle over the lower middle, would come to 0.92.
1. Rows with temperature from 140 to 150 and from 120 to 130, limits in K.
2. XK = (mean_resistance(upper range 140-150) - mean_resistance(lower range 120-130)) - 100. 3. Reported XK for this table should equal -72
